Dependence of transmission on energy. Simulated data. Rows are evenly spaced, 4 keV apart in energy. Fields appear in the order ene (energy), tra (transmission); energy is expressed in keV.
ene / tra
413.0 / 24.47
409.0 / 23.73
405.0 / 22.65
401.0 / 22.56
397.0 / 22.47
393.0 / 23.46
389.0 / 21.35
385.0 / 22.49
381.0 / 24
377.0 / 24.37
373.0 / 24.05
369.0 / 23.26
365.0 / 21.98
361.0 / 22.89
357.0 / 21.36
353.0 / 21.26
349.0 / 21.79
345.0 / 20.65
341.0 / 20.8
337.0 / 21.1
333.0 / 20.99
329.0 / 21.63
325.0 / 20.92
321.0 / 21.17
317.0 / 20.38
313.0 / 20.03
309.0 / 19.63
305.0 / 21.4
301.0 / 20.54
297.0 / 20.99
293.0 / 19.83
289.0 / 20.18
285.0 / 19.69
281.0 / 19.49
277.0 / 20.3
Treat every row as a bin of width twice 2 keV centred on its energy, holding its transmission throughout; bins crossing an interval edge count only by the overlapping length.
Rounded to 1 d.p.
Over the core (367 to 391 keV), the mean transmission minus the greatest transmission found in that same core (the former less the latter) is -1.1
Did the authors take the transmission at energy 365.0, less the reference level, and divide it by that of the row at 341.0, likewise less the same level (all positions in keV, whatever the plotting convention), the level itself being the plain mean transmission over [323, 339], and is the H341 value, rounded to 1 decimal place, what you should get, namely -2.3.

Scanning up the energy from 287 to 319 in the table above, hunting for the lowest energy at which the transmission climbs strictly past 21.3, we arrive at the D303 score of 305.0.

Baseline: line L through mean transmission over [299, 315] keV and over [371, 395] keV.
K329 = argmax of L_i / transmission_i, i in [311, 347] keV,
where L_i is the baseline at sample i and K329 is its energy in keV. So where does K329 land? 345.0 keV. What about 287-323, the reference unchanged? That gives 309.0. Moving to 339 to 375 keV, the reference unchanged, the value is 345.0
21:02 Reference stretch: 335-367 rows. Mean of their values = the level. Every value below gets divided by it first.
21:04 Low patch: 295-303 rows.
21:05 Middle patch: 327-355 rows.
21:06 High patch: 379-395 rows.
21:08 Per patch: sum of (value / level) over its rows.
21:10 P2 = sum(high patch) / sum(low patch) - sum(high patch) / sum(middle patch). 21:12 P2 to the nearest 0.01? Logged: 1.58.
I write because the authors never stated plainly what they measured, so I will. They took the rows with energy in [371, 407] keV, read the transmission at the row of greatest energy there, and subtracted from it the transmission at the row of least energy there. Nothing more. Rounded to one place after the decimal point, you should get -1.4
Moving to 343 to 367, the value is 1.3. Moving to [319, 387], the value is 1.3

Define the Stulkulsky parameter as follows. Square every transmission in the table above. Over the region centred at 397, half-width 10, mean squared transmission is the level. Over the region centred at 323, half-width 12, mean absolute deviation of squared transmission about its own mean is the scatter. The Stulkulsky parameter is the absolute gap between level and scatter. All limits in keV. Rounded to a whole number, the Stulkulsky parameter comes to 489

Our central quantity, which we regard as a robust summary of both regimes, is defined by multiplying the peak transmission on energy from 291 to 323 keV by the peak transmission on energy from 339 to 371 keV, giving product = 498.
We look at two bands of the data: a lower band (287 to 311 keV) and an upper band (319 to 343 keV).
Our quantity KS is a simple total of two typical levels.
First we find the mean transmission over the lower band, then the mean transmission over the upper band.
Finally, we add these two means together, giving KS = 41.5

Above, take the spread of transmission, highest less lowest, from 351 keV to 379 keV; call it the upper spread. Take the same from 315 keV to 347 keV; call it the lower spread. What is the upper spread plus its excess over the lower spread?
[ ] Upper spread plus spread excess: 5.0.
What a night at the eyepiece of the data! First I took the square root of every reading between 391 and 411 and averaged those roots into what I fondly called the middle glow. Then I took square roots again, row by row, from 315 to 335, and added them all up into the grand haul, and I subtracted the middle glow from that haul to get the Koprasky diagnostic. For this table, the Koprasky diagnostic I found 18.1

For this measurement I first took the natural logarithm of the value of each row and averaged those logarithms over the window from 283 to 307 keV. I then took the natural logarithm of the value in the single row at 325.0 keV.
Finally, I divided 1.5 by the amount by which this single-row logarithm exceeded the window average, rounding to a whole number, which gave 63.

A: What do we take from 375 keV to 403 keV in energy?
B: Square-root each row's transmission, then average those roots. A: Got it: 4.79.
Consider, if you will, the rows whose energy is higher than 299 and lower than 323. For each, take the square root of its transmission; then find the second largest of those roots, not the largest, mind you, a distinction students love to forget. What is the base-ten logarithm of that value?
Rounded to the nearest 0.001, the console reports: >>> 0.663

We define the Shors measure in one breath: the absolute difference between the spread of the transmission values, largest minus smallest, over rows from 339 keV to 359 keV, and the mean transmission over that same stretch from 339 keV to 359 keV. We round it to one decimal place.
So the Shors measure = 20.0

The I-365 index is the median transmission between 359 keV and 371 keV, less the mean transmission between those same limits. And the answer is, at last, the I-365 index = 0.18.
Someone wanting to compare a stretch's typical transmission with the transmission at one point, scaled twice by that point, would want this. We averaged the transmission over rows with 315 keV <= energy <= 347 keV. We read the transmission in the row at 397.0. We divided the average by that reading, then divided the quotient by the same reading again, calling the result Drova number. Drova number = 0.042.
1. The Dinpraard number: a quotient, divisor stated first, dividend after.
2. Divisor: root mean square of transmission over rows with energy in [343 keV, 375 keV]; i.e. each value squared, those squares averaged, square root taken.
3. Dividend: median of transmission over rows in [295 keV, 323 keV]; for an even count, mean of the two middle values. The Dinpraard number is 0.926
